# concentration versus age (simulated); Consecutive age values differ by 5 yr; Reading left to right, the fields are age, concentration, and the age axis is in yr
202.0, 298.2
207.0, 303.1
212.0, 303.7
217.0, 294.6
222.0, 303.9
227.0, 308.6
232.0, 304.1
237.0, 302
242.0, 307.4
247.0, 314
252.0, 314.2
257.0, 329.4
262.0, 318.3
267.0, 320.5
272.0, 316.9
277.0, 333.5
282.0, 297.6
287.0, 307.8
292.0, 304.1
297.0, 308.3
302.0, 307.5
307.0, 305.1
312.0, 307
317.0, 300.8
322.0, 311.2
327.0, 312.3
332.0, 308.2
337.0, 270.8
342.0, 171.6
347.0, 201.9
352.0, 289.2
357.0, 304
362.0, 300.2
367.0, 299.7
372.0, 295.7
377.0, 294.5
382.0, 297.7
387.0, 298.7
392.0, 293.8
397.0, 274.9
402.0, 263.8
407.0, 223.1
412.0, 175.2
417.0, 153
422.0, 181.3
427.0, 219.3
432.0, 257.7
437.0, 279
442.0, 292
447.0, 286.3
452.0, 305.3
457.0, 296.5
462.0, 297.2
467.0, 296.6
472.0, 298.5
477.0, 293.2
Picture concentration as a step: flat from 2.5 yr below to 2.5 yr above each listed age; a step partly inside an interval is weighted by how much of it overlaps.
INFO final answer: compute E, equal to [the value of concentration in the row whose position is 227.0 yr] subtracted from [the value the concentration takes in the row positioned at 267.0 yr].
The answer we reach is 12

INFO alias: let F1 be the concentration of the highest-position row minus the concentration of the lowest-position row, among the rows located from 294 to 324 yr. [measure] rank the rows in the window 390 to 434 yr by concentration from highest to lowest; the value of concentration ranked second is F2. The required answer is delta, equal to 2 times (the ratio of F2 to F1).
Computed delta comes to 190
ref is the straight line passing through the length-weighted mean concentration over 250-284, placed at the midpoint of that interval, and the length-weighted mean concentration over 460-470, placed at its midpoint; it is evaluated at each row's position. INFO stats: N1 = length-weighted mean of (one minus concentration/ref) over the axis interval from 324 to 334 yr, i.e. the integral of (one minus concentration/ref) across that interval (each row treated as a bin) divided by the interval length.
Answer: 0.01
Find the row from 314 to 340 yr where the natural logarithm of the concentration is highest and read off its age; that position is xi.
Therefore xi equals 327.0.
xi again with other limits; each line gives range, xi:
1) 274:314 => 277.0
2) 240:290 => 277.0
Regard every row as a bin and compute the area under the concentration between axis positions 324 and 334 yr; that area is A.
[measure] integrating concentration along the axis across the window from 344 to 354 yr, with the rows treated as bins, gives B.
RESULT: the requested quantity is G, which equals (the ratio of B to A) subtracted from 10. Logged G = 9.2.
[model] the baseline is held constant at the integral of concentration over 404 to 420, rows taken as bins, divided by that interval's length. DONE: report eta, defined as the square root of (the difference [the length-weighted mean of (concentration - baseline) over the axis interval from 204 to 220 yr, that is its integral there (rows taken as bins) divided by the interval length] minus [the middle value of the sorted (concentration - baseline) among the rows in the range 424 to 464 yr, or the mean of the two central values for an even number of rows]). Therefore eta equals 3.4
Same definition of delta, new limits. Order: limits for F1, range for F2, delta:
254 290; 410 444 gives -26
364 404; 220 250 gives -17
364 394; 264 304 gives -109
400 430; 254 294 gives -15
